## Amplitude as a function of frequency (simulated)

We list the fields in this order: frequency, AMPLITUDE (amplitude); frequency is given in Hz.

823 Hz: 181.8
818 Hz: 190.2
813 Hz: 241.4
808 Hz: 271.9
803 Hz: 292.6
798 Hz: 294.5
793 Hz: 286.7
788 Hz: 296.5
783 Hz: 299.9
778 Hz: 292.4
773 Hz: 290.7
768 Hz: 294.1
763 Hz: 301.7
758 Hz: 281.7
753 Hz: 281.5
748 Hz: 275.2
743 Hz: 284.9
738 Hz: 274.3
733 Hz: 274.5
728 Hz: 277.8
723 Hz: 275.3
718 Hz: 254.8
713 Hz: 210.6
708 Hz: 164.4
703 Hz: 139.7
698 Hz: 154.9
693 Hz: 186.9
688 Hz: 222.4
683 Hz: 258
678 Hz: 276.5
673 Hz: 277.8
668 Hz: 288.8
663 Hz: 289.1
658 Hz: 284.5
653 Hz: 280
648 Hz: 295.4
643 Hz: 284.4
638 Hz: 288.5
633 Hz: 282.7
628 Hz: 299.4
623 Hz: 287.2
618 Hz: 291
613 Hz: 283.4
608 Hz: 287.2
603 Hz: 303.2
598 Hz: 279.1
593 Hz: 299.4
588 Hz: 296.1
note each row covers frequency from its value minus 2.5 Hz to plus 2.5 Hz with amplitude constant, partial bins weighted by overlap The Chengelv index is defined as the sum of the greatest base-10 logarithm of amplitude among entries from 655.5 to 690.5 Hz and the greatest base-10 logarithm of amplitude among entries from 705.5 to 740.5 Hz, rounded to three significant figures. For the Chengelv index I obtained 4.90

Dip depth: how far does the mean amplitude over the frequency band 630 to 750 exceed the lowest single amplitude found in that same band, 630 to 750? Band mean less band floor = 115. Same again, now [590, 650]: 11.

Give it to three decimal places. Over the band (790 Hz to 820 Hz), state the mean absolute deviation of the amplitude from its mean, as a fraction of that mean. 0.119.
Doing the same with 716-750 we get 0.020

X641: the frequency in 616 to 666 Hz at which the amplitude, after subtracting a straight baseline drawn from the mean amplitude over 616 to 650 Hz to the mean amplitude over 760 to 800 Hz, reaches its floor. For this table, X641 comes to 653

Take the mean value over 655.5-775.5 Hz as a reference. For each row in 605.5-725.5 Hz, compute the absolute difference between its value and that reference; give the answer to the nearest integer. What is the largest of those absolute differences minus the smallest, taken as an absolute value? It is 115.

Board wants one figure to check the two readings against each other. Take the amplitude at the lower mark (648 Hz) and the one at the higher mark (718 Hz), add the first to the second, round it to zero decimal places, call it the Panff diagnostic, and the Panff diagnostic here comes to 550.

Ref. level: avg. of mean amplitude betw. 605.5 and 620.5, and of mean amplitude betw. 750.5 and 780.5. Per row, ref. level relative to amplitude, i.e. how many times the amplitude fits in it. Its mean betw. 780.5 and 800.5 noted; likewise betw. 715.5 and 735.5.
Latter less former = 0.09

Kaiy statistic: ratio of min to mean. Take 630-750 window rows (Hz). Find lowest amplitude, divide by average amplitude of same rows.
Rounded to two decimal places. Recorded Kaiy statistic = 0.55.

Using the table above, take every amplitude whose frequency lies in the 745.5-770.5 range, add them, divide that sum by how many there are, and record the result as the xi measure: 287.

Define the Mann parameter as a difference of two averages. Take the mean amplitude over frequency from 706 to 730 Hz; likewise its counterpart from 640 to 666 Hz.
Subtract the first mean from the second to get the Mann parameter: 50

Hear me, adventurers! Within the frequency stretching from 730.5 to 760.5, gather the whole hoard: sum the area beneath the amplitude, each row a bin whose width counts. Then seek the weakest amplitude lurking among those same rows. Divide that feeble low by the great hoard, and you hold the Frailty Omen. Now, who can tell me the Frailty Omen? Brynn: 0.0328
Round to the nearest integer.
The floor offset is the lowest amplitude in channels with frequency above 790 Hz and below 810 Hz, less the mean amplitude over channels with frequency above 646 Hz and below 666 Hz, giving -15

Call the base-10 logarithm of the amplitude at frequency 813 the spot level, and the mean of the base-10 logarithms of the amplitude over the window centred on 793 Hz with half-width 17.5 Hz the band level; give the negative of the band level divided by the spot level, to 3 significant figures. -1.03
